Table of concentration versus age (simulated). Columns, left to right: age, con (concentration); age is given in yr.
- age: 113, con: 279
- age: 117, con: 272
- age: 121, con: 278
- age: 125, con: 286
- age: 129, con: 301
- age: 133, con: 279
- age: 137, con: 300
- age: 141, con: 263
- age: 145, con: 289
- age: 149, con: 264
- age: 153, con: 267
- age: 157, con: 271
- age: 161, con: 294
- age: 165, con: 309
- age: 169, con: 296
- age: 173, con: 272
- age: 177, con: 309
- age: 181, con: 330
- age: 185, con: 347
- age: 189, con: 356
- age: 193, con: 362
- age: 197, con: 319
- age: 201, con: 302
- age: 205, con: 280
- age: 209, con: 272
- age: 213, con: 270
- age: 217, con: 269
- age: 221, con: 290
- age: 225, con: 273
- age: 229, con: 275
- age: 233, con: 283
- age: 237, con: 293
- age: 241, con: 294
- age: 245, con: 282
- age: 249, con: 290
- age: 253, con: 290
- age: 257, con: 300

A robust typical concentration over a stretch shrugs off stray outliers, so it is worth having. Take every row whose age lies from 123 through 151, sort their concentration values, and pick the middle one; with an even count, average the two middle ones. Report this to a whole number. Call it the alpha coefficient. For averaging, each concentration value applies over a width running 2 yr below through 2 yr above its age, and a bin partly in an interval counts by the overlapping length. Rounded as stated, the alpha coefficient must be 286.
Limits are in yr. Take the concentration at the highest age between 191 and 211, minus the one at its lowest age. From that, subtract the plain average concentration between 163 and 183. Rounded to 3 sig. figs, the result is -393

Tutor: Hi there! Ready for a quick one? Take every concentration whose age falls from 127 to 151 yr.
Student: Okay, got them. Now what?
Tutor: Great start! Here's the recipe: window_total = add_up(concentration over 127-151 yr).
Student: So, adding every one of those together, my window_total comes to 1696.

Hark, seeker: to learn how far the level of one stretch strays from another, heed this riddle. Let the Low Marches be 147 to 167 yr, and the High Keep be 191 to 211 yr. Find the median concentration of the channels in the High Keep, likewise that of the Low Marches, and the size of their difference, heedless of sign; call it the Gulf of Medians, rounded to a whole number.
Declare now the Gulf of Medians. 31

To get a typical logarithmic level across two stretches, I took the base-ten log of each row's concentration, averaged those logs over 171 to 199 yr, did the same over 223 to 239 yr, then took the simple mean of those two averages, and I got 2.48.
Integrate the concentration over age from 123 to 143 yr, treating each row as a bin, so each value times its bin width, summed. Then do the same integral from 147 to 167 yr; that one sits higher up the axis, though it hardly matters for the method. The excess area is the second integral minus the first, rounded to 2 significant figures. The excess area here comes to -96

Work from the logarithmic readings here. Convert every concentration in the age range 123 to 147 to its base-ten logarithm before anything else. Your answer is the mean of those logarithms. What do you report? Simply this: 2.46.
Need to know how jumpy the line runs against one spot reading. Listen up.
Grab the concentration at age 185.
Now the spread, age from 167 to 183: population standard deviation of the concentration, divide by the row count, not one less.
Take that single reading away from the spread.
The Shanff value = -326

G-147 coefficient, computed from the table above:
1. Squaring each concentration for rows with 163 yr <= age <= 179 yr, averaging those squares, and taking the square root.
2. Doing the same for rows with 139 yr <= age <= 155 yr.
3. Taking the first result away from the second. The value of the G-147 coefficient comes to -26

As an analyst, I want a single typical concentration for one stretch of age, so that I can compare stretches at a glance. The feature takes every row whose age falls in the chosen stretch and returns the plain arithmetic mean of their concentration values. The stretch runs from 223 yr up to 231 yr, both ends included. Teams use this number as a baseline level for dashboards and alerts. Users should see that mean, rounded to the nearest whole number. 274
